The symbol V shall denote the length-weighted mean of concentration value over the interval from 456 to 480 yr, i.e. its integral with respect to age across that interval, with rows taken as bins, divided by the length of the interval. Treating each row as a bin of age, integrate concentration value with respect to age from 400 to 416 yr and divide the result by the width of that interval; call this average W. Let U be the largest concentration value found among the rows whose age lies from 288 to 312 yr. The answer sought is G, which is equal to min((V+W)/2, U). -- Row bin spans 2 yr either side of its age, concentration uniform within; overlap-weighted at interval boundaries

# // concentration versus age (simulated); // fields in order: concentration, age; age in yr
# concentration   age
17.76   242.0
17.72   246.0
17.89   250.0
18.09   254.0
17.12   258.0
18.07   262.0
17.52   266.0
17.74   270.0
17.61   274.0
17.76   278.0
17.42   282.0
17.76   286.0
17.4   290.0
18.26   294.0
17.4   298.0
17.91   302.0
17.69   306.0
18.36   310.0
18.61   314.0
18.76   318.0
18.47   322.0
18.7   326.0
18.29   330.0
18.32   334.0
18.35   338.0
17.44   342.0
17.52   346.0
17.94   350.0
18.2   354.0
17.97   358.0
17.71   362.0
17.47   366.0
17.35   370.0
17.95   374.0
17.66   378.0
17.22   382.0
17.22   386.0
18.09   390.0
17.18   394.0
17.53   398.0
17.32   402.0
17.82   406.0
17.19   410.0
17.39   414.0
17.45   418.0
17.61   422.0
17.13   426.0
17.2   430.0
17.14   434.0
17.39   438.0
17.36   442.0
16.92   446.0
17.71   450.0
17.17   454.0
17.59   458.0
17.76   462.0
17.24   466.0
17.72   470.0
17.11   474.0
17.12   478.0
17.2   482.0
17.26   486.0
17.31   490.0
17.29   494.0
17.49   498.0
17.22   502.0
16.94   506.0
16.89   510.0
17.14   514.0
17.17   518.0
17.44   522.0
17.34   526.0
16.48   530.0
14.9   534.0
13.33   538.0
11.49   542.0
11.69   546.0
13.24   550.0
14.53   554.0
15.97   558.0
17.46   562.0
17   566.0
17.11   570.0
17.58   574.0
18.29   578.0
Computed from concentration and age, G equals 17.43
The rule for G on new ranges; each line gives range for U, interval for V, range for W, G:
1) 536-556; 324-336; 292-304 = 14.53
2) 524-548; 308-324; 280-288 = 17.34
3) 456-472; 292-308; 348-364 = 17.76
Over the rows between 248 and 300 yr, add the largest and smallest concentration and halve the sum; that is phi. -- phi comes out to 17.7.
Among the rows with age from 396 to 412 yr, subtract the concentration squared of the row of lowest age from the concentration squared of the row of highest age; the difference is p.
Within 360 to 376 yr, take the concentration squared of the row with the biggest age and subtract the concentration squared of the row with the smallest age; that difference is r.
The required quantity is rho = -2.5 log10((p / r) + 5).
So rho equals -1.40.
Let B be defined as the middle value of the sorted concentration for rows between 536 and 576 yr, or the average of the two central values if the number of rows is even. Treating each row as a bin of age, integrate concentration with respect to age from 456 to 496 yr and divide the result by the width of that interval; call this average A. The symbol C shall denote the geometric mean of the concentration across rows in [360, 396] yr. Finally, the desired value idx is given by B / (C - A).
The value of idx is 87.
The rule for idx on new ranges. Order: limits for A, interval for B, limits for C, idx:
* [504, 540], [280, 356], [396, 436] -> 19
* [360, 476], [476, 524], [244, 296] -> 61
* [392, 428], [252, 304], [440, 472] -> 609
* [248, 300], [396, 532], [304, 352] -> 34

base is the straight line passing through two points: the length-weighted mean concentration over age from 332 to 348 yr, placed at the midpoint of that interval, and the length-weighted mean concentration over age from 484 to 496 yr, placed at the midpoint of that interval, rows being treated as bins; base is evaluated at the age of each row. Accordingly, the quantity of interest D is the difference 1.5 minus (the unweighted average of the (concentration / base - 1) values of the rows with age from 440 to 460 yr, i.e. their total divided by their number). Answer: 1.51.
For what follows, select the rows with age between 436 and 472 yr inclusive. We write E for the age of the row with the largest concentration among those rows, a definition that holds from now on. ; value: 462.0 yr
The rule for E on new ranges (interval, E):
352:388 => 354.0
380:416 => 390.0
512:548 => 522.0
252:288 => 254.0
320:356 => 326.0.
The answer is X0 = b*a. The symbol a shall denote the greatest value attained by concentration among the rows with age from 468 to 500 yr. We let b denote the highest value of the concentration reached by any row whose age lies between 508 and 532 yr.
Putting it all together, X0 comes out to 309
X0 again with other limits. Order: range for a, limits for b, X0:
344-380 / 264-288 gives 323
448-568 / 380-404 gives 321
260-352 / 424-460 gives 332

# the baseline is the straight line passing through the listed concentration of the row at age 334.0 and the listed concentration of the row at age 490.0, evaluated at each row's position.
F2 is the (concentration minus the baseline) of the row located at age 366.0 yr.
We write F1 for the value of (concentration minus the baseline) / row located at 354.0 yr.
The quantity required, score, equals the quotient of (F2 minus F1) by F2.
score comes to 1.0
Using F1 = 0.0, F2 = -0.64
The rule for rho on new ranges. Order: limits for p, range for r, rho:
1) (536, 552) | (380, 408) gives -1.72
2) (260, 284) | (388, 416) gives -1.93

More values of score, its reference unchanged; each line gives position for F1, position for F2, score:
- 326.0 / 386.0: 1.4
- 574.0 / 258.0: 1.5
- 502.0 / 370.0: 1.0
